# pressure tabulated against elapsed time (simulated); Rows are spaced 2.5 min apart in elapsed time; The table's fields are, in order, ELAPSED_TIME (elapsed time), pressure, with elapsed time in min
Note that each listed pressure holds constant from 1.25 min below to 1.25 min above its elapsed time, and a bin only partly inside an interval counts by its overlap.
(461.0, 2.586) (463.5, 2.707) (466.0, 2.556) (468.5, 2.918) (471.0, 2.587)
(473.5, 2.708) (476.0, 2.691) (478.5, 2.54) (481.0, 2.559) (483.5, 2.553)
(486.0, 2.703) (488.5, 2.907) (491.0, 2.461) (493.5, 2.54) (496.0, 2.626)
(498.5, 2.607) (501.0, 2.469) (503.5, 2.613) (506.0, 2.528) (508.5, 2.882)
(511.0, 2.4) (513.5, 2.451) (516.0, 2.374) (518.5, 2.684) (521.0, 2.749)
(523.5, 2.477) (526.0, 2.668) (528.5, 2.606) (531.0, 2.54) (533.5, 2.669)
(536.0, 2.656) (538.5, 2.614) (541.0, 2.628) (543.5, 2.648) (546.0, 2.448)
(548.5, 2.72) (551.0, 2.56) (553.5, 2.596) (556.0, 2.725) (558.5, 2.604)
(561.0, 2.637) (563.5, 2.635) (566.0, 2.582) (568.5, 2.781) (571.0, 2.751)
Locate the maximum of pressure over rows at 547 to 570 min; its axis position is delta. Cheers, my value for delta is 568.5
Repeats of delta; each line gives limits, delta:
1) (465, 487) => 468.5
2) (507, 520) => 508.5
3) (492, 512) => 508.5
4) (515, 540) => 521.0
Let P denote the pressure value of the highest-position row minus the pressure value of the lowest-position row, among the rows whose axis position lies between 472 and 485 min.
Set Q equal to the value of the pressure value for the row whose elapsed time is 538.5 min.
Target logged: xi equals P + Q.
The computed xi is 2.5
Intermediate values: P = -0.2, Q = 2.614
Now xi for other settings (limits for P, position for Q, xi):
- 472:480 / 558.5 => 2.4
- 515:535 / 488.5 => 3.2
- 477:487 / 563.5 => 2.8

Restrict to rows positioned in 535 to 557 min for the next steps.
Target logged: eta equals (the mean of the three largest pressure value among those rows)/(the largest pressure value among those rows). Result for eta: 0.991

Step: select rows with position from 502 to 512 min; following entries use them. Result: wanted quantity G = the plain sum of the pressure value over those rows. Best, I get 10.42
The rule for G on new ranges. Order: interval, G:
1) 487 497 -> 10.53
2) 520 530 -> 10.50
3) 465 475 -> 10.77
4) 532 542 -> 10.57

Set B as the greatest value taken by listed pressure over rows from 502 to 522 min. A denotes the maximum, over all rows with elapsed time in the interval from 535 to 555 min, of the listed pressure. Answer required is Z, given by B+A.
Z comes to 5.60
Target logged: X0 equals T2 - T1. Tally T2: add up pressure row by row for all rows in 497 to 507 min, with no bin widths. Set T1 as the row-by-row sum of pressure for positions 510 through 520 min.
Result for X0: 0.31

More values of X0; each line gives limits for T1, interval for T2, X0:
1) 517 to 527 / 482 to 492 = 0.05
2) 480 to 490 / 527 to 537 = -0.25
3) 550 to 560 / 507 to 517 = -0.38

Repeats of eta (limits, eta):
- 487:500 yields 0.933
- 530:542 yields 0.993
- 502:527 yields 0.962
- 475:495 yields 0.952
